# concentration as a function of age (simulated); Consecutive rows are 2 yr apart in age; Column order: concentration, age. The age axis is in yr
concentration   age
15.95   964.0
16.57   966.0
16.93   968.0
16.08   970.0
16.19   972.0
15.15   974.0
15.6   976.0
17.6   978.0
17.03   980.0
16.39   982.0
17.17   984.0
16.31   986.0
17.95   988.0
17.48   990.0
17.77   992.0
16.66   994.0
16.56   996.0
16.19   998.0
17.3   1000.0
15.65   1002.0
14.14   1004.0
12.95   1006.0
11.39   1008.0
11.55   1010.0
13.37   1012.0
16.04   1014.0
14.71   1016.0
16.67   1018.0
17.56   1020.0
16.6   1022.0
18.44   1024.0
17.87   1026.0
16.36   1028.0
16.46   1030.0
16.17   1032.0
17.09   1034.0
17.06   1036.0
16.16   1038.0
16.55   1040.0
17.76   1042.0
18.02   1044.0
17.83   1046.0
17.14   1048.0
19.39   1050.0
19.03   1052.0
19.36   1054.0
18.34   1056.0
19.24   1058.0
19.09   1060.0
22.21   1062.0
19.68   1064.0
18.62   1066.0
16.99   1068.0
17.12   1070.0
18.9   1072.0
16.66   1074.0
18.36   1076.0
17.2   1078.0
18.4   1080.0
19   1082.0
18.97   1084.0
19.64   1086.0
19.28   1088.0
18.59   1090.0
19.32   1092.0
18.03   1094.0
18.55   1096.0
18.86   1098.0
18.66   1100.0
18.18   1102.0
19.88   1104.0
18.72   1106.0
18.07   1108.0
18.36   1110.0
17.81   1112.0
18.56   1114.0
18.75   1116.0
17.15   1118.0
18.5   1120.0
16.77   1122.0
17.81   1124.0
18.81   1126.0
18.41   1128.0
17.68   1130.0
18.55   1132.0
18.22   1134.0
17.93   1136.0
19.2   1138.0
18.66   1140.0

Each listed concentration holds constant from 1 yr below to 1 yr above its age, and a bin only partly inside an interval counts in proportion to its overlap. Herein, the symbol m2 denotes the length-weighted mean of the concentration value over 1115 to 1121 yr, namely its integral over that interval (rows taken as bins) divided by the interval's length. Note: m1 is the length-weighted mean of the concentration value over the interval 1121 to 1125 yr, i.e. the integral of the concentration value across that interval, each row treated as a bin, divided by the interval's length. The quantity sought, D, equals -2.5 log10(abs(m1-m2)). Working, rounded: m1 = 17.3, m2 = 18.1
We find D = 0.2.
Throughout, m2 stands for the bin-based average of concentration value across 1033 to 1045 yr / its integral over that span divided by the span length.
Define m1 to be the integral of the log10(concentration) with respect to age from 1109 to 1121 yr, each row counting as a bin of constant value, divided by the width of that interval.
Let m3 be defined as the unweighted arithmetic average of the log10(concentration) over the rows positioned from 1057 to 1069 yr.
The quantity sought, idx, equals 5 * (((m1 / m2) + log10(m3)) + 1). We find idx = 5.91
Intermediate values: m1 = 1.26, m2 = 17.1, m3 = 1.284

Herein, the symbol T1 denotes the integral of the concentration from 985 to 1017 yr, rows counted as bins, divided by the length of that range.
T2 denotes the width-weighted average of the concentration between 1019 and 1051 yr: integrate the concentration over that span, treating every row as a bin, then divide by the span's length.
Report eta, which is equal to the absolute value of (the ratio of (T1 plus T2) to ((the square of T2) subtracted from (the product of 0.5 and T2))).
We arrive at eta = 0.113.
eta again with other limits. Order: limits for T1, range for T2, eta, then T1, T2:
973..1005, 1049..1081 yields 0.104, 16.6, 18.7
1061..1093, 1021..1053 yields 0.123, 18.7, 17.4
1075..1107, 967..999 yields 0.131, 18.7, 16.7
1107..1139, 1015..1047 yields 0.126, 18.2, 17.0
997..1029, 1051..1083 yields 0.101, 15.4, 18.6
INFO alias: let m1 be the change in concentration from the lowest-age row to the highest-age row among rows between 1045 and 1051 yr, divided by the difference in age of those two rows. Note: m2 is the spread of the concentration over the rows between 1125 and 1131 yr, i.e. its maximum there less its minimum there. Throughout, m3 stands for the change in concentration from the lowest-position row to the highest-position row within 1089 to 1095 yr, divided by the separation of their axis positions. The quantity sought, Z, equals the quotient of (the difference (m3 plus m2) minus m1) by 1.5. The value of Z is 0.40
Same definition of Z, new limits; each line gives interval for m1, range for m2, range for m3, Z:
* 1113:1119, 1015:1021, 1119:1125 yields 2.02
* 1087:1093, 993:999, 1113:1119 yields 0.07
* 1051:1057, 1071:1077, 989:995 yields 1.47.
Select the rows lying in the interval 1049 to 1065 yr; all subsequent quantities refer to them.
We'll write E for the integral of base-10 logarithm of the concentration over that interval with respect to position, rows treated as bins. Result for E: 20.6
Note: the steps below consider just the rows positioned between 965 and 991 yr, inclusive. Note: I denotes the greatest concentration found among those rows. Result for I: 17.95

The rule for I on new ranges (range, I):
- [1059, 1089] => 22.21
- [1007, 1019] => 16.67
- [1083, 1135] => 19.88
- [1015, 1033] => 18.44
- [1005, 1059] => 19.39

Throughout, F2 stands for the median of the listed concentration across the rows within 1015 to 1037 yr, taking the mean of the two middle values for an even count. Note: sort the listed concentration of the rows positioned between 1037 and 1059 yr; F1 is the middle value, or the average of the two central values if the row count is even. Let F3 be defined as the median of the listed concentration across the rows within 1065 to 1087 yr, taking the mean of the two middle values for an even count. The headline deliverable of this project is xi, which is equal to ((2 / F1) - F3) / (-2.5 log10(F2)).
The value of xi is 6.0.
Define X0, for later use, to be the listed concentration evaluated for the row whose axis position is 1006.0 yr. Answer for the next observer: 12.95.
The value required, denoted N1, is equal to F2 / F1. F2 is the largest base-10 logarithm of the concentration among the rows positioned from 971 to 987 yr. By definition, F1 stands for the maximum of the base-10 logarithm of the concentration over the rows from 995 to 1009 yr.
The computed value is 1.01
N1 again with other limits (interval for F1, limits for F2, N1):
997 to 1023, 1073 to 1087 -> 1.04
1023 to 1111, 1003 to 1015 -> 0.90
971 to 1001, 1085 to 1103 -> 1.03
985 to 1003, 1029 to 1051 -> 1.03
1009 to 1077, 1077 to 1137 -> 0.96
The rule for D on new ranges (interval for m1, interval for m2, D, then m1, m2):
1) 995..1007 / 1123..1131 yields -1.1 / 15.5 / 18.2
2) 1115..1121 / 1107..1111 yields 2.7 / 18.1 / 18.2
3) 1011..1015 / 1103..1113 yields -1.5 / 14.7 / 18.6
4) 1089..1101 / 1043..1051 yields 0.6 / 18.7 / 18.1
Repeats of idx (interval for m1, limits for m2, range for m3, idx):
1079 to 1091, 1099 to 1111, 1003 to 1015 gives 5.59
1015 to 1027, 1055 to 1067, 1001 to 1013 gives 5.55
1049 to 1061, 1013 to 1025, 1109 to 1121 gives 5.89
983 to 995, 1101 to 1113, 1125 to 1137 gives 5.84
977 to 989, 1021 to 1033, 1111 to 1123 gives 5.85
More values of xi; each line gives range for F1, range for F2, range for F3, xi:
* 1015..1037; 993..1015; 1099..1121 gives 6.2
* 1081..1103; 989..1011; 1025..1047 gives 5.6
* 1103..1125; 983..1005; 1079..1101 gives 6.1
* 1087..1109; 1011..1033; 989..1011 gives 5.3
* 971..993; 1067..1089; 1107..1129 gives 5.8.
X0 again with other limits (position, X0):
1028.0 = 16.36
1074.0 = 16.66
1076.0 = 18.36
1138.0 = 19.2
